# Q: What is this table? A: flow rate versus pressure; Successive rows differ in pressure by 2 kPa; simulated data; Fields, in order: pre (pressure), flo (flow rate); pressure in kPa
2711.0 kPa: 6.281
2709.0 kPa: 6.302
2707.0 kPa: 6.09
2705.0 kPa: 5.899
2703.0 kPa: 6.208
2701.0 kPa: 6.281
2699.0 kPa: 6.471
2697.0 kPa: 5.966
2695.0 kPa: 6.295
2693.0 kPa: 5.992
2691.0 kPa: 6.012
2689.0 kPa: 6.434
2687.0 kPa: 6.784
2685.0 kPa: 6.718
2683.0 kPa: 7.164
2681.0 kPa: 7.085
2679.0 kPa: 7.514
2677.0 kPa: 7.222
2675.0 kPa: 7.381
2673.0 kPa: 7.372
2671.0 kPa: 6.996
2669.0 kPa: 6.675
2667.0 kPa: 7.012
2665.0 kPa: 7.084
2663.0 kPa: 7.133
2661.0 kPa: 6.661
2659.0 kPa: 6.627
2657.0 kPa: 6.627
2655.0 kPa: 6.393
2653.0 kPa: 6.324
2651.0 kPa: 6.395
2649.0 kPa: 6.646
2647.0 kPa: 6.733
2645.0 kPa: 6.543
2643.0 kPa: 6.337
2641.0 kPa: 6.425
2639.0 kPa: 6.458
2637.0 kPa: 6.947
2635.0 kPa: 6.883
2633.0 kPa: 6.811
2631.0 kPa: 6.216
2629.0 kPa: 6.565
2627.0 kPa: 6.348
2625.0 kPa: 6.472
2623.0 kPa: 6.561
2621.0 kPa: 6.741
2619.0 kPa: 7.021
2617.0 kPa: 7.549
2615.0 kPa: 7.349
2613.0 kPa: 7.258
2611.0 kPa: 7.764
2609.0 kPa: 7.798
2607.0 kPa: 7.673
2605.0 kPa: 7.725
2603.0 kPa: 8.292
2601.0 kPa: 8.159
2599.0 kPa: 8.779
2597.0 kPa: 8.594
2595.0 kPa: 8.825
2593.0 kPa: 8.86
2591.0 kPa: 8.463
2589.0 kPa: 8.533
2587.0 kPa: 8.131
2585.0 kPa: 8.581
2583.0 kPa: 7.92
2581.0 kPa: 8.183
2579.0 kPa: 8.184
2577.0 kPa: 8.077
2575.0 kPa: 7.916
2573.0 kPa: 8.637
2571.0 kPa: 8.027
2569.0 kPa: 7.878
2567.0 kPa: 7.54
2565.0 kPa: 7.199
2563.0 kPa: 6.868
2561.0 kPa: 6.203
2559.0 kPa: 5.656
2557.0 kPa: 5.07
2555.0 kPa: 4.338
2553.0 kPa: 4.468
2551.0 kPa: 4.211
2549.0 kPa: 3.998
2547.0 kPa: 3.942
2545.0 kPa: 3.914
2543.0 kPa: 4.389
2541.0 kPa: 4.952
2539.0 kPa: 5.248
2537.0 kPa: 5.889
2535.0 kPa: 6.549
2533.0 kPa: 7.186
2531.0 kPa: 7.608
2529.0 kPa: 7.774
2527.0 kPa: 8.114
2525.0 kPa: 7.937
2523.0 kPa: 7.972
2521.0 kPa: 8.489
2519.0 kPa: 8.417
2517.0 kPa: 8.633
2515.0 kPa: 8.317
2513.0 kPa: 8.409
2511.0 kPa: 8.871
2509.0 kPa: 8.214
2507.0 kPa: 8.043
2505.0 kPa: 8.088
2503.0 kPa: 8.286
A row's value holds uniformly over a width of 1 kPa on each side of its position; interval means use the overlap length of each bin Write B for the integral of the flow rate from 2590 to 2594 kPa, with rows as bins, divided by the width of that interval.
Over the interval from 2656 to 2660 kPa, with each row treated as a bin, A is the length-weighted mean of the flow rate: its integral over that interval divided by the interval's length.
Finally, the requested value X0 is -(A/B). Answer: -0.77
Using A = 6.6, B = 8.66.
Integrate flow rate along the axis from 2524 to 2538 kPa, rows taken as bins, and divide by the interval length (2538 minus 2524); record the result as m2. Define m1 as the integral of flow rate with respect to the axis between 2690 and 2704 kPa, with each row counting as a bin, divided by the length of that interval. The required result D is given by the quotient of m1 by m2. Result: 0.85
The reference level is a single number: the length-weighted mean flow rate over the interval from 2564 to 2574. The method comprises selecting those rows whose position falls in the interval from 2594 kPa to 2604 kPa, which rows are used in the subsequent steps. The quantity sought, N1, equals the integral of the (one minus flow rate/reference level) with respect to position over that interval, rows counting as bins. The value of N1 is -0.9 kPa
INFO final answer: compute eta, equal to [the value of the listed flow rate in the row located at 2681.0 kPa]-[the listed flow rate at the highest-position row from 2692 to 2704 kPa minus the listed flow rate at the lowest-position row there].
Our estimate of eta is 6.9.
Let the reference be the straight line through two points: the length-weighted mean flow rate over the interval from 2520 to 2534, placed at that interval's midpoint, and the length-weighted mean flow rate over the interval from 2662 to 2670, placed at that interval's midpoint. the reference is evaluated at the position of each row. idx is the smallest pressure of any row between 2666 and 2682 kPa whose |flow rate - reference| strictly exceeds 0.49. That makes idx 2679.0 kPa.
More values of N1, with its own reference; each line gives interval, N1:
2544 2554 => 4.8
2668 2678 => 0.9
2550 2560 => 4.0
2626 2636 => 1.6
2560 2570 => 0.9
